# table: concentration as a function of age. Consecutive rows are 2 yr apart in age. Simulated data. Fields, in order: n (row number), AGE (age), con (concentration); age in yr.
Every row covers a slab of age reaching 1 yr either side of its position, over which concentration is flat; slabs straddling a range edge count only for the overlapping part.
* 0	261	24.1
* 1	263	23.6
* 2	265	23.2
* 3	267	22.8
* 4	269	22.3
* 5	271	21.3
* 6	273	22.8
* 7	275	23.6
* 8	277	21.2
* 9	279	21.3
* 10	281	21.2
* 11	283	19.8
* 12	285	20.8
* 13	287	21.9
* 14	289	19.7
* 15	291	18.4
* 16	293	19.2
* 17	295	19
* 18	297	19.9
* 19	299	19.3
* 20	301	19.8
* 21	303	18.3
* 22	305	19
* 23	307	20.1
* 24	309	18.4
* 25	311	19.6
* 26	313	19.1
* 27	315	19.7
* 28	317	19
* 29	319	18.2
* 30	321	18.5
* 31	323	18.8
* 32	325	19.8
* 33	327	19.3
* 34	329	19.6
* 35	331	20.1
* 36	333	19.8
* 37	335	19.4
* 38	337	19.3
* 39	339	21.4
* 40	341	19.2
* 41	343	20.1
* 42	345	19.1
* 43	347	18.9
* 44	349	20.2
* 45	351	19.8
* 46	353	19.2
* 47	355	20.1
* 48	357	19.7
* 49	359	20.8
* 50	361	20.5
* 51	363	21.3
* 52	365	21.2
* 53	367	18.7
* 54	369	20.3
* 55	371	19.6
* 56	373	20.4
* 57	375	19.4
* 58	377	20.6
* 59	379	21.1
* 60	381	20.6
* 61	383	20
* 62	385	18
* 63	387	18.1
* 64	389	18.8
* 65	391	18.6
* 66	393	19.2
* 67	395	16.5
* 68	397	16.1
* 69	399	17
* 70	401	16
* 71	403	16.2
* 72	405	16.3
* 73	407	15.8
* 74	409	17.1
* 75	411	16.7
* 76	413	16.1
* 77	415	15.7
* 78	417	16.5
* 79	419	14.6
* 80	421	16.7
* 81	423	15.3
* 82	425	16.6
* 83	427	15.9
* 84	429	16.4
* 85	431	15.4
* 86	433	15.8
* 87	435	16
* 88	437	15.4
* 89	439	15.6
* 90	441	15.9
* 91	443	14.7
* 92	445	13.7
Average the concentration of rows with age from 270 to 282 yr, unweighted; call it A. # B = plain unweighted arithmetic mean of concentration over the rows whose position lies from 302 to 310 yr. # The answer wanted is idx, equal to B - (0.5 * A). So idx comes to 8.0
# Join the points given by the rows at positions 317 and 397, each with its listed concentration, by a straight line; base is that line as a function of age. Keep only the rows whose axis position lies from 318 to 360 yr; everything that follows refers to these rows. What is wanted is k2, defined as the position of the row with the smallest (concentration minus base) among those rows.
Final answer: 319 yr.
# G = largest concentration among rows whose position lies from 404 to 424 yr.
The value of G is 17.1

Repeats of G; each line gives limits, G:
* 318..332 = 20.1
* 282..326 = 21.9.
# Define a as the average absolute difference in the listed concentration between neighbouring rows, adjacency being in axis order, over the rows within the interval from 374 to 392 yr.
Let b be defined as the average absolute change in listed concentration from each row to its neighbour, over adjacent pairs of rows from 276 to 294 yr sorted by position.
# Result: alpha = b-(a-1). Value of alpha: 1.3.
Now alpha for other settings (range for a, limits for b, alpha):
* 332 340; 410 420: 1.1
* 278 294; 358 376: 0.8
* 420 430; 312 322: 0.6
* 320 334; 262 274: 1.3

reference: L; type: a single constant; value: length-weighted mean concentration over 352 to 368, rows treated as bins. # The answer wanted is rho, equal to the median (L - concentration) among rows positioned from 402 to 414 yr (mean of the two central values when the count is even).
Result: 3.9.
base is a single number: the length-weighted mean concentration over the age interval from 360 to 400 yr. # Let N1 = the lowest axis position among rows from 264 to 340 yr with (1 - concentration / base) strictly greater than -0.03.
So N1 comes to 283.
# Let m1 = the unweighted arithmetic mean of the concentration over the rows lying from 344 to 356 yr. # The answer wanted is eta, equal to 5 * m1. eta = 98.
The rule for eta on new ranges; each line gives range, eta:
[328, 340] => 100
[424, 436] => 80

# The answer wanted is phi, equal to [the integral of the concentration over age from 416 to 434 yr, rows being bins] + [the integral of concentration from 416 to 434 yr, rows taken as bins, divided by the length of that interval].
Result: 302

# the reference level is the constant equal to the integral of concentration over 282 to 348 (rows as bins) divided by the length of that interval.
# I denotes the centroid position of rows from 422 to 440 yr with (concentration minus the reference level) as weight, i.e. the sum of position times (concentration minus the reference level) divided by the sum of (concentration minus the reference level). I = 431.2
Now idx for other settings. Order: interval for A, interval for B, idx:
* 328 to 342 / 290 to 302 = 9.4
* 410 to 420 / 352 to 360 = 12.0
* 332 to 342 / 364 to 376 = 10.0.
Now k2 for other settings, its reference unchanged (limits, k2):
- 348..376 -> 353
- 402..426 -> 419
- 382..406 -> 397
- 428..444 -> 443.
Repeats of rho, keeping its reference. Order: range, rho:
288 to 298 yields 1.0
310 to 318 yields 0.8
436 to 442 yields 4.6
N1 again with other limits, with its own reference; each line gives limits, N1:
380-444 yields 385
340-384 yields 341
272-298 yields 283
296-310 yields 299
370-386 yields 371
